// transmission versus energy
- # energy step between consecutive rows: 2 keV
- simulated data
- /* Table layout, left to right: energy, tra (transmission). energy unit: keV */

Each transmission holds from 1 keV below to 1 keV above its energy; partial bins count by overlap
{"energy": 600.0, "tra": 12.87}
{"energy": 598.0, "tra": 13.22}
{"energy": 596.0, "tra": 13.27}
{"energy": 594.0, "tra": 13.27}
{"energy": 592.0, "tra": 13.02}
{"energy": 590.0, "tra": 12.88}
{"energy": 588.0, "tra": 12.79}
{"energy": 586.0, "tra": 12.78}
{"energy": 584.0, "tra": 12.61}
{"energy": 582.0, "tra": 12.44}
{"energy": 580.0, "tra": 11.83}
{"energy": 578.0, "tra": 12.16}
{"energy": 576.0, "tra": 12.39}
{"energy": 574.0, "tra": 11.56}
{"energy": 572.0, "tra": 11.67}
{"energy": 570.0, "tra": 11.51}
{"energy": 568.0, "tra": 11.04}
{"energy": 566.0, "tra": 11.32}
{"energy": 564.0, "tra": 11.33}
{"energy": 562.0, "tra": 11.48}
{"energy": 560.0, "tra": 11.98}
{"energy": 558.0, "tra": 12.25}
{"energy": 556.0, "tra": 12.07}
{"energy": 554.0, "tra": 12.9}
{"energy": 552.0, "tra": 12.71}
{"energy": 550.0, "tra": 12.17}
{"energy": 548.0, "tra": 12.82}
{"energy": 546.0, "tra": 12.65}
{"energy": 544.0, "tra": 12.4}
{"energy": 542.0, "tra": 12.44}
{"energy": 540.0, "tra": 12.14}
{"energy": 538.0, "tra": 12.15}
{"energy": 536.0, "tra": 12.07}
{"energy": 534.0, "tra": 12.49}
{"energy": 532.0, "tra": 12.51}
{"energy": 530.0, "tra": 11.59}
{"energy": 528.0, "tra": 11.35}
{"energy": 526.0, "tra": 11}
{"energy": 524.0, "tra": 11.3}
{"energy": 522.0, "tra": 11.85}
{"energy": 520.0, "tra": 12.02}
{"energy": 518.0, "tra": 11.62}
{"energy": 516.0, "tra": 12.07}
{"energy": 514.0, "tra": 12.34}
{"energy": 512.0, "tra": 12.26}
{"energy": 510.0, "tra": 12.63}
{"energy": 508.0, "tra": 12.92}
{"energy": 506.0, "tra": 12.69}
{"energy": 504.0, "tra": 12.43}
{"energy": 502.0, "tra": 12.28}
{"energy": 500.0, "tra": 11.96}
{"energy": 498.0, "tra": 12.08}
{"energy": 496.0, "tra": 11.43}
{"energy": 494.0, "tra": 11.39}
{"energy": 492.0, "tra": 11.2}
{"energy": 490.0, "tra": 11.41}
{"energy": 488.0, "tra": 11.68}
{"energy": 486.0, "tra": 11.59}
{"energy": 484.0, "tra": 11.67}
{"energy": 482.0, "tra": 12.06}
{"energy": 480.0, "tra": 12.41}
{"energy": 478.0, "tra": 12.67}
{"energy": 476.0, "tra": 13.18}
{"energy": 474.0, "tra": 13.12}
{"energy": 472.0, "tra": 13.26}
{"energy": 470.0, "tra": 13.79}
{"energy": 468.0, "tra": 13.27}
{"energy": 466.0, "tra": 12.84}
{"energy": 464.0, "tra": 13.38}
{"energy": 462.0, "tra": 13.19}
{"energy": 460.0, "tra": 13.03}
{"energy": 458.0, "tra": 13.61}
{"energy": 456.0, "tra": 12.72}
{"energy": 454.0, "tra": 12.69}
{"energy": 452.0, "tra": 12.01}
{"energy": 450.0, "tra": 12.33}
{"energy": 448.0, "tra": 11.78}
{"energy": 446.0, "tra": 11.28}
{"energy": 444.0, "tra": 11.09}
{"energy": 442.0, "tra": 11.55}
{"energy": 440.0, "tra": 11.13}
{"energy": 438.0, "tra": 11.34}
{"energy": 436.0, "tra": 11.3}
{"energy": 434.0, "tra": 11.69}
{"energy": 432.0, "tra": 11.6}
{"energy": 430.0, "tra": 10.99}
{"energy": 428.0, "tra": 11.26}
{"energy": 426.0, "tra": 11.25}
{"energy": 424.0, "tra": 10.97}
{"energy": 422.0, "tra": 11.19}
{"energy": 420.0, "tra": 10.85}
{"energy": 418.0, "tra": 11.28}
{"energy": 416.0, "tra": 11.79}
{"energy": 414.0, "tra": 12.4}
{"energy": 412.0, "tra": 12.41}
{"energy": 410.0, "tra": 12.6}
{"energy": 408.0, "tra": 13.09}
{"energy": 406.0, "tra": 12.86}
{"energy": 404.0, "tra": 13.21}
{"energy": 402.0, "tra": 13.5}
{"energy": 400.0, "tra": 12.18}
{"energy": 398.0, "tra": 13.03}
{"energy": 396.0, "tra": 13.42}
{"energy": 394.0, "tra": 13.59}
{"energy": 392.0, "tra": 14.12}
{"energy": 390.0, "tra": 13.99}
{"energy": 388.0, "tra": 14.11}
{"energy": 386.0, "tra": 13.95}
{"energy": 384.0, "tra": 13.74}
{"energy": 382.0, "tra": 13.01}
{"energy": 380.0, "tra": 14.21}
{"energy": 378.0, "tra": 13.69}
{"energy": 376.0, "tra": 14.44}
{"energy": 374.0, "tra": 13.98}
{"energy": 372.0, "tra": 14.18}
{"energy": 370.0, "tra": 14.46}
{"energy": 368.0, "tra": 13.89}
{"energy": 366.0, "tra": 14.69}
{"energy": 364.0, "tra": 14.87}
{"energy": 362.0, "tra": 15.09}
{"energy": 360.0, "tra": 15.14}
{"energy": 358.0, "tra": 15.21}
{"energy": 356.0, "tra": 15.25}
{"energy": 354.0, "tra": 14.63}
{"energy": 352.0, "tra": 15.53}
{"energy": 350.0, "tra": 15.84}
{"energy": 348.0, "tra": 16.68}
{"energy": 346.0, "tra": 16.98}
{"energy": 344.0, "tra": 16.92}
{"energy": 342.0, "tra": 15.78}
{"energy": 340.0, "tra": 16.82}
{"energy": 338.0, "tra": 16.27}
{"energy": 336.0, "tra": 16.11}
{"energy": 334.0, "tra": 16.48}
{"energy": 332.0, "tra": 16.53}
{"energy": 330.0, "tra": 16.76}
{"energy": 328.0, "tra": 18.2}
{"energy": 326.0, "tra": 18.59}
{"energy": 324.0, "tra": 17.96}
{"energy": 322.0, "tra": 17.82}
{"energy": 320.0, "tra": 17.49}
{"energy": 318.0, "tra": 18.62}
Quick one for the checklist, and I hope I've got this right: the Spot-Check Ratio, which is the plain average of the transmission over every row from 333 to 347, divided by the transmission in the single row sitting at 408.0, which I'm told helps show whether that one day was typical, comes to 1.26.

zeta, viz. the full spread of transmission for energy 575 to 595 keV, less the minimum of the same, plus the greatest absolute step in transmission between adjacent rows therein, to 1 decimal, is -9.8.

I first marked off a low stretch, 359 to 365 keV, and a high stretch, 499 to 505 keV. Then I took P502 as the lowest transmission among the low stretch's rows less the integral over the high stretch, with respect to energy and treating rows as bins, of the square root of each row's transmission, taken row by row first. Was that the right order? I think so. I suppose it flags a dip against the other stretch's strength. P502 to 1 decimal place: -6.1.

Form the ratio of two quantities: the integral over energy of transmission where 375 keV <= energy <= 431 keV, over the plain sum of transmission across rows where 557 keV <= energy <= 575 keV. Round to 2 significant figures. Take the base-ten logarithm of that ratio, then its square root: 0.91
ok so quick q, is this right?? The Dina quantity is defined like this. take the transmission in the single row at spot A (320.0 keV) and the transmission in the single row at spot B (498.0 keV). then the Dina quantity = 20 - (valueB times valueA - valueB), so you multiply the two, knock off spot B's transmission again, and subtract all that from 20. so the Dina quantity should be -179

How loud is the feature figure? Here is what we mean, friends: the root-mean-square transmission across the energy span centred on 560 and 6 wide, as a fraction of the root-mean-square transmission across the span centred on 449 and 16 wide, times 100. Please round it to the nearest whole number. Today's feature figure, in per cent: 100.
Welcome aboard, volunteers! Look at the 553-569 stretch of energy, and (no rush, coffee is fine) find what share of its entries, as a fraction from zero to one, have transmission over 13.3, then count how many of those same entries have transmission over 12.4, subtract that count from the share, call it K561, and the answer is -1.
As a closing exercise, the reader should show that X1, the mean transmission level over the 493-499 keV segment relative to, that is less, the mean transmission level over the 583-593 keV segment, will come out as -1.18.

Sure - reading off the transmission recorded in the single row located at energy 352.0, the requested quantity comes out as 15.53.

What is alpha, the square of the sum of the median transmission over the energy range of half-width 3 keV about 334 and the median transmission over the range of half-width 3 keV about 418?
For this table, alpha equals 771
